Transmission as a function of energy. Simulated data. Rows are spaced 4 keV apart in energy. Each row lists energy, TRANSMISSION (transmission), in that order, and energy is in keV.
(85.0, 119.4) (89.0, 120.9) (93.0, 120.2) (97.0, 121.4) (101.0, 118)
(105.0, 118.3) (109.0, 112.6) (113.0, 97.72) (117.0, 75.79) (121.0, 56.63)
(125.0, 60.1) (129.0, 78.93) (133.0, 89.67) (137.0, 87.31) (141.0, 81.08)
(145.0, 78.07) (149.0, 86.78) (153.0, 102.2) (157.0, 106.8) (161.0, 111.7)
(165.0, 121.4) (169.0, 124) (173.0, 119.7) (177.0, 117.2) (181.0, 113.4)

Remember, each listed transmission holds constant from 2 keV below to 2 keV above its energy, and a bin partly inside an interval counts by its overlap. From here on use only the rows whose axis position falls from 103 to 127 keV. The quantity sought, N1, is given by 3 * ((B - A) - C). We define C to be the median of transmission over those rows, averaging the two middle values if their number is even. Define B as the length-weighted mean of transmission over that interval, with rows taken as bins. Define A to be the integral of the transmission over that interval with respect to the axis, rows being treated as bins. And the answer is -6253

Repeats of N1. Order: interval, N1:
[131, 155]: -6300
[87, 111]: -8539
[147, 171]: -7836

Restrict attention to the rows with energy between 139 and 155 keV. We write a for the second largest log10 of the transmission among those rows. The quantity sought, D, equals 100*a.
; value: 194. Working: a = 1.94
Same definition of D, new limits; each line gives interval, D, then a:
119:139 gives 194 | 1.94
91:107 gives 208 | 2.08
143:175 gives 208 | 2.08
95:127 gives 207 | 2.07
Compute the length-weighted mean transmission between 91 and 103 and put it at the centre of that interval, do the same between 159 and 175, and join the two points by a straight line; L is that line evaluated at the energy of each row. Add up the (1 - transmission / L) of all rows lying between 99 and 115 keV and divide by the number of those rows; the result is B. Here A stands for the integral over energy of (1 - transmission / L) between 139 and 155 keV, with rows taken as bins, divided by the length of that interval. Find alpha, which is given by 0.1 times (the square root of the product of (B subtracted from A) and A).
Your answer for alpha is 0.023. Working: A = 0.3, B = 0.07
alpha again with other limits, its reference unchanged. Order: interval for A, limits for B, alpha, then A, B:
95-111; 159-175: 0.002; 0.0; 0.00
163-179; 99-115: 0.003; 0.0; 0.07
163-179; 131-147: 0.006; 0.0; 0.30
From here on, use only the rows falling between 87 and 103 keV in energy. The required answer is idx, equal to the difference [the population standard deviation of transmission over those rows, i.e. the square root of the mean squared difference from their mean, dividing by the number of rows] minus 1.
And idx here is 0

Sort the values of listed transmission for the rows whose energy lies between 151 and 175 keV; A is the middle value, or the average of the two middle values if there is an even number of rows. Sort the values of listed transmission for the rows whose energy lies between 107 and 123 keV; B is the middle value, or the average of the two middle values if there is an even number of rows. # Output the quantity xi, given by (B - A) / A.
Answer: -0.25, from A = 116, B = 87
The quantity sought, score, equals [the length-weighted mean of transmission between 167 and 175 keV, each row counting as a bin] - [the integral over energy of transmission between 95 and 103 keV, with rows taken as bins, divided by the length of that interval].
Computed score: 2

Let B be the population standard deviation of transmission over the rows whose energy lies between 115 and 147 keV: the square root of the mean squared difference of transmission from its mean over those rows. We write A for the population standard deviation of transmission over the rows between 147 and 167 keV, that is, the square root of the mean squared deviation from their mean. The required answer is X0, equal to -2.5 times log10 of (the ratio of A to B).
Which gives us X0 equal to 0.0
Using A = 11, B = 11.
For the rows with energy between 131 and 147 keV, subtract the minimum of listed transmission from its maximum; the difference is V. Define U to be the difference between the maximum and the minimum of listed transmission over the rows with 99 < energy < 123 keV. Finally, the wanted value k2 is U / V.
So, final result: 5.3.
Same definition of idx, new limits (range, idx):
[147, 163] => 8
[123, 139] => 11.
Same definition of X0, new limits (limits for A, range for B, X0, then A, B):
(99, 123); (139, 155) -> -1.0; 23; 9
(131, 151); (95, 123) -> 1.8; 4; 23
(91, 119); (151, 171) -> -0.7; 16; 8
